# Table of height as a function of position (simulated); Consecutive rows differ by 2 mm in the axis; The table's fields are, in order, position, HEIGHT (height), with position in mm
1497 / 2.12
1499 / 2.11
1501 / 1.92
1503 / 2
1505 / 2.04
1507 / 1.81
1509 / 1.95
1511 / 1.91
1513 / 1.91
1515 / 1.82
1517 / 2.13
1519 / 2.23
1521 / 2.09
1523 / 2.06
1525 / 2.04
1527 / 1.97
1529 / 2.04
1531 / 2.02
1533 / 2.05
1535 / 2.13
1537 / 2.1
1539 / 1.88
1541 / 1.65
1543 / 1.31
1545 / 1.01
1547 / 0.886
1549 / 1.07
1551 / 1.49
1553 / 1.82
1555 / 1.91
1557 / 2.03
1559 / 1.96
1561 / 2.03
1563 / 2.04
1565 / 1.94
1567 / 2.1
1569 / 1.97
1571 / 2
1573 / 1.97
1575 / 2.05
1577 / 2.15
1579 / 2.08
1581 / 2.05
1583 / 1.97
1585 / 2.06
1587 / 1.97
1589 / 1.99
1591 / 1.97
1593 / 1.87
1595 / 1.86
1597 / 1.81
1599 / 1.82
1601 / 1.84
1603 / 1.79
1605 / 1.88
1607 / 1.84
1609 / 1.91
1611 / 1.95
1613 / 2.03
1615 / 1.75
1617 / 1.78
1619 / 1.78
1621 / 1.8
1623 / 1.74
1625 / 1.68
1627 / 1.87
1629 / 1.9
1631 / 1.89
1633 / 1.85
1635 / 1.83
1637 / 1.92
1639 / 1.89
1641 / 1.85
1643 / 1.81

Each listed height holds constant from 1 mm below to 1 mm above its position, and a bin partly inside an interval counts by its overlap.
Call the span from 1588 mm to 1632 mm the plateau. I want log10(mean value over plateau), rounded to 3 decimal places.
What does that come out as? 0.268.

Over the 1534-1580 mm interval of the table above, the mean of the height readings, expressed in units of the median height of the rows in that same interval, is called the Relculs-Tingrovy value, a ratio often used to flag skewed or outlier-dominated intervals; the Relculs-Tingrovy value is 0.92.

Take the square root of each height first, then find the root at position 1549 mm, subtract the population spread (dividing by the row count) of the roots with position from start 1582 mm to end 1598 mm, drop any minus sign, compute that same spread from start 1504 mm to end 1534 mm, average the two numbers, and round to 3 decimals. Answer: 0.523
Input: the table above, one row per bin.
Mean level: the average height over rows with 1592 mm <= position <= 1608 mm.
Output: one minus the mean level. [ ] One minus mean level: -0.84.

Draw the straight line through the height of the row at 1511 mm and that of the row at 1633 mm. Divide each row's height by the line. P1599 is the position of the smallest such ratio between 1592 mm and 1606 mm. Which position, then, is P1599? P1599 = 1603 mm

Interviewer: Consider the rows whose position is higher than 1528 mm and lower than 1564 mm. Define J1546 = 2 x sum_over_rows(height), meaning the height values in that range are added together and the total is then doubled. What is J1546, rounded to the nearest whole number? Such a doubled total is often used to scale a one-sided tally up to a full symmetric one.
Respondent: 63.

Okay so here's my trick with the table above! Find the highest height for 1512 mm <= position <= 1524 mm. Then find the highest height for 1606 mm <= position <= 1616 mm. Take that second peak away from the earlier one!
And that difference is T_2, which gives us 0.20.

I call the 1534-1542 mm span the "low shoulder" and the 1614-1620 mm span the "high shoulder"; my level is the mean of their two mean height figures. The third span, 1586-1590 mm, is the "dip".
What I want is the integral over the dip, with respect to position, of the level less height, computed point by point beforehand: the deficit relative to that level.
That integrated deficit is -0.50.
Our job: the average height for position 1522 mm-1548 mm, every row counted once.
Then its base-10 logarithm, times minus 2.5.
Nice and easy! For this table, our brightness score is -0.63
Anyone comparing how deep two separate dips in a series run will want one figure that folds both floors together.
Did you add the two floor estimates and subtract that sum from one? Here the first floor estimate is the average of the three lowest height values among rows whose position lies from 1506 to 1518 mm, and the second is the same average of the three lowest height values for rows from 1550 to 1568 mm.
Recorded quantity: -2.59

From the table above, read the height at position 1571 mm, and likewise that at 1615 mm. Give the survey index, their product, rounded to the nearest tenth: 3.5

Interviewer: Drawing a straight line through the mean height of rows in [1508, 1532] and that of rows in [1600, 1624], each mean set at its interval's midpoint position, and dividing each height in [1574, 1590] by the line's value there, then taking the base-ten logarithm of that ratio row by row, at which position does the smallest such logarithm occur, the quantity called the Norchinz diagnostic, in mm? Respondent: 1583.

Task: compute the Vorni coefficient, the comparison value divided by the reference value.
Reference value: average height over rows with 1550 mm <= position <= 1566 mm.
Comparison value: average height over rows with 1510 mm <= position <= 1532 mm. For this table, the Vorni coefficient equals 1.06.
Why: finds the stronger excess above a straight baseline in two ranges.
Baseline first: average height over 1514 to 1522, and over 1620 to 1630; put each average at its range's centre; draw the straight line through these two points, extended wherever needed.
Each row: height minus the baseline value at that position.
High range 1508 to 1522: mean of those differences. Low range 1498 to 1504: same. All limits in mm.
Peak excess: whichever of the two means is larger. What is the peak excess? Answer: -0.069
